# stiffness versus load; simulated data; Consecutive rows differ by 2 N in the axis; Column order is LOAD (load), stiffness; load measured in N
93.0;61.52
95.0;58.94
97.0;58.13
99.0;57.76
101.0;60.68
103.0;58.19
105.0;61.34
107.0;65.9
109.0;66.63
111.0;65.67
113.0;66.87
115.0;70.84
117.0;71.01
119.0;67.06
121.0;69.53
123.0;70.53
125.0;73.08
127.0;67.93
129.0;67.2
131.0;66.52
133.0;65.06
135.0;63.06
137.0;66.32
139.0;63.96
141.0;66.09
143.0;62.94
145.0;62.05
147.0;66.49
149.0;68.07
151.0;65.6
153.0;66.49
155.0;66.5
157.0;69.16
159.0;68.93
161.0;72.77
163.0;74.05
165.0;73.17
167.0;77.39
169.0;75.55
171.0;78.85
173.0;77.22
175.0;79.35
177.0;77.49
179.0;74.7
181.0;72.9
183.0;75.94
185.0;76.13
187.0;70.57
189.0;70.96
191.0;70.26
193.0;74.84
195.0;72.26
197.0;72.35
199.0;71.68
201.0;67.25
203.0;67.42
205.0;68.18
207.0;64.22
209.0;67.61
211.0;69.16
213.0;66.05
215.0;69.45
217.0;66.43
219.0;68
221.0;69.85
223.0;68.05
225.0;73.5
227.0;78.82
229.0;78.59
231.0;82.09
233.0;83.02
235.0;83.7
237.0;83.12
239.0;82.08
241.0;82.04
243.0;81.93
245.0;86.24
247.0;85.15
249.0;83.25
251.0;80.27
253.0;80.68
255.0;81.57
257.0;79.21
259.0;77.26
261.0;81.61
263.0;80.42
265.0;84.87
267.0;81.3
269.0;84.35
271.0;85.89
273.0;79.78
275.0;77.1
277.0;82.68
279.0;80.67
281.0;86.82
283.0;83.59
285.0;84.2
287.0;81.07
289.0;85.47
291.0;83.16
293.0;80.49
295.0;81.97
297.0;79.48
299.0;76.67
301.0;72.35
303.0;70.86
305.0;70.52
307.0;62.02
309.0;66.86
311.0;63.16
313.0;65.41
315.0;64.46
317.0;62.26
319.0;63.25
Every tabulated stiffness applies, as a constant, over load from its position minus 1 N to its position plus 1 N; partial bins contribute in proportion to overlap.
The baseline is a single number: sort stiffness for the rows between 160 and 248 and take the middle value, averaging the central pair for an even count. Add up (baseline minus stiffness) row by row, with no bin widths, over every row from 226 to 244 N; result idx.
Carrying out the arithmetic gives -71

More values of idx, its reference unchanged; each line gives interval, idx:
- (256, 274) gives -71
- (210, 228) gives 35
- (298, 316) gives 52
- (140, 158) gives 71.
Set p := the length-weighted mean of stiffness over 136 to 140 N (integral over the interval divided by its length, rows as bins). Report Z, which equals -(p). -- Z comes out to -65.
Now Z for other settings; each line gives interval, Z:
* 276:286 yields -84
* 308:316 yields -65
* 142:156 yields -65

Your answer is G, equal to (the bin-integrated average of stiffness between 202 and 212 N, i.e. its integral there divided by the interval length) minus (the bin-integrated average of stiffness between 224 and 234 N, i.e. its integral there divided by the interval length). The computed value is -12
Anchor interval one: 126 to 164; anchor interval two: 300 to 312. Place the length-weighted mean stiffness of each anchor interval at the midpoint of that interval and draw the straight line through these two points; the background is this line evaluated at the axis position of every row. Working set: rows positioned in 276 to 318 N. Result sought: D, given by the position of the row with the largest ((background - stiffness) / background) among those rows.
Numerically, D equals 307.0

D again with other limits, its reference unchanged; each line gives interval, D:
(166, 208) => 207.0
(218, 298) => 219.0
